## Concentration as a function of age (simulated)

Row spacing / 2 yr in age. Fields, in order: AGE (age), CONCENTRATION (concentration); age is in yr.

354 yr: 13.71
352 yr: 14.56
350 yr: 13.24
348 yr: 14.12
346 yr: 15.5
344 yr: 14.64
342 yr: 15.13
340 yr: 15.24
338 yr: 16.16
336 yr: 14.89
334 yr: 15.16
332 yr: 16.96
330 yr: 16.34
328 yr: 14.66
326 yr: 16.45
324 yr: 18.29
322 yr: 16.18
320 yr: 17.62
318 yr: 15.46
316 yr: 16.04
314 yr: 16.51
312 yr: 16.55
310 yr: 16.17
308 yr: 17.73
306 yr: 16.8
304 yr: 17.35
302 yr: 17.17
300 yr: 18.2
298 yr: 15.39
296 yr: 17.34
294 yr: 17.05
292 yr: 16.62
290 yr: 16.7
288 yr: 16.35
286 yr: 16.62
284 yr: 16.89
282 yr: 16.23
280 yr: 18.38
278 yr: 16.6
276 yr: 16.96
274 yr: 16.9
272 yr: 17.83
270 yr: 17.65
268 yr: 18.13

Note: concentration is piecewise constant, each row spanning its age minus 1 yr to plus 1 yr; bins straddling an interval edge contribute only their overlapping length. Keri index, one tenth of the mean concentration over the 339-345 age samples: 1.50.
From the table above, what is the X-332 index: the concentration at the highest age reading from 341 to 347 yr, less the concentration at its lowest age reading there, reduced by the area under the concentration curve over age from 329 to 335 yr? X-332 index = -97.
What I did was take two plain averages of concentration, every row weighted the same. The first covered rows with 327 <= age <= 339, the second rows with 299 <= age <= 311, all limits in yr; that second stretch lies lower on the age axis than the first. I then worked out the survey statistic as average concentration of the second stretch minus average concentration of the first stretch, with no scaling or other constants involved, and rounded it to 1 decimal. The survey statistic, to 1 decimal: 1.5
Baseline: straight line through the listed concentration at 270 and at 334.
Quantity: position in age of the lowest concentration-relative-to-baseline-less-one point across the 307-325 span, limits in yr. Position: 318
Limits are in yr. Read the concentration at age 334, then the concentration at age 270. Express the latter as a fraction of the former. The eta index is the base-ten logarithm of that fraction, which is 0.066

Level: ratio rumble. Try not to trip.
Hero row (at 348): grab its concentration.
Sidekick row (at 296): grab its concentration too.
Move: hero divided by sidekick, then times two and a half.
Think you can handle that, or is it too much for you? 2.0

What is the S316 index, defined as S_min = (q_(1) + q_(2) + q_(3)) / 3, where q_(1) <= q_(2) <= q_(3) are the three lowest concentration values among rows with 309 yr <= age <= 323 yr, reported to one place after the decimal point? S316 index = 15.9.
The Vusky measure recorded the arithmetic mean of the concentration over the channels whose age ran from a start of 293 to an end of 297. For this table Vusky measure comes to 17.2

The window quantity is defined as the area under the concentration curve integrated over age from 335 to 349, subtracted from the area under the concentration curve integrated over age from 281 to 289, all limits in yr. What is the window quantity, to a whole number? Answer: -79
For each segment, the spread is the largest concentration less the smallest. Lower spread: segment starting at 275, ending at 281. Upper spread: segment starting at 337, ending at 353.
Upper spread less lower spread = 1.1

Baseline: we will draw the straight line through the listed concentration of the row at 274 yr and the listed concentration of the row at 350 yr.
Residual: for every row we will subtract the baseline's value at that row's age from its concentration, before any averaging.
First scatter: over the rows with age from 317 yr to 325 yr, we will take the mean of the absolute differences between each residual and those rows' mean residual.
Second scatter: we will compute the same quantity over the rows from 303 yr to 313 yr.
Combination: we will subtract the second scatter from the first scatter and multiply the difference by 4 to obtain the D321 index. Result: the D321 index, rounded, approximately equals 2.8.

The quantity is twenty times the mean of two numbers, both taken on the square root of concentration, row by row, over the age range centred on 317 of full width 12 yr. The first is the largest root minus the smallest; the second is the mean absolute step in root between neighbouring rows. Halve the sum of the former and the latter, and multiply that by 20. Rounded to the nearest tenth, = 3.8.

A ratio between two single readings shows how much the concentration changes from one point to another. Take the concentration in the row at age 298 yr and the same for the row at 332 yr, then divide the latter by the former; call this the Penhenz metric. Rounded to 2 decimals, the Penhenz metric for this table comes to 1.10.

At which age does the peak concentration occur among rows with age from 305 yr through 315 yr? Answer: 308 yr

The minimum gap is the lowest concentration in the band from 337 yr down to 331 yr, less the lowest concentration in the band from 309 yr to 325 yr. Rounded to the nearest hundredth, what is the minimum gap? -0.57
